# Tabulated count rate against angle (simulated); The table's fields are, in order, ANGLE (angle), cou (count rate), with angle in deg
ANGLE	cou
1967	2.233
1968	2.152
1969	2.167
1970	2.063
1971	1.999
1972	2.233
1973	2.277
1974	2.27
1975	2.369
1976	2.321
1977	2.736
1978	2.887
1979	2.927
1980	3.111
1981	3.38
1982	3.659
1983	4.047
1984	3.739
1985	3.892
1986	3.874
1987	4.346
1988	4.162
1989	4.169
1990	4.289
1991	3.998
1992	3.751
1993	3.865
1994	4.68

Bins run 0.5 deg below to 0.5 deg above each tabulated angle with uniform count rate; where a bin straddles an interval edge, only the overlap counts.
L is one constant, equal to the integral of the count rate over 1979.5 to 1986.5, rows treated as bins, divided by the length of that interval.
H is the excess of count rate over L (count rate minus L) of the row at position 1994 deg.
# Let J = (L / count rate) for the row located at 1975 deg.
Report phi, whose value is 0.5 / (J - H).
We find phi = 0.92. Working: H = 1.0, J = 1.5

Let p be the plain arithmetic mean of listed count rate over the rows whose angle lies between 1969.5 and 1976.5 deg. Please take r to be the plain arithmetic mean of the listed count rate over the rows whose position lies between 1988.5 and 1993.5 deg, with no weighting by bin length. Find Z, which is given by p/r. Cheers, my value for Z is 0.55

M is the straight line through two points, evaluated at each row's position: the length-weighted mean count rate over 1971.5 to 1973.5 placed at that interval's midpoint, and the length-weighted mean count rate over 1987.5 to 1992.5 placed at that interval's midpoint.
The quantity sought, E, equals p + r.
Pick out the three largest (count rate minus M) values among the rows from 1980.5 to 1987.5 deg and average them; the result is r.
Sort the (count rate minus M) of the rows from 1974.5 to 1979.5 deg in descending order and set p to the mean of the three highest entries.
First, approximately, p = 0.02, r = 0.57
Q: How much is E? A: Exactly 0.59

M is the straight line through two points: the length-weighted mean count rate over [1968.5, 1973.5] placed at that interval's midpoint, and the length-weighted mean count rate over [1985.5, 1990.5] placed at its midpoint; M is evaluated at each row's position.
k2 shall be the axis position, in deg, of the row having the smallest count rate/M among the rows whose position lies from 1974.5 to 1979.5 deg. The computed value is 1976 deg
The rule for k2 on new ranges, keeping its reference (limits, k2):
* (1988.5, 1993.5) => 1992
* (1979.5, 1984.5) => 1980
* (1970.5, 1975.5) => 1975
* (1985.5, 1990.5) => 1989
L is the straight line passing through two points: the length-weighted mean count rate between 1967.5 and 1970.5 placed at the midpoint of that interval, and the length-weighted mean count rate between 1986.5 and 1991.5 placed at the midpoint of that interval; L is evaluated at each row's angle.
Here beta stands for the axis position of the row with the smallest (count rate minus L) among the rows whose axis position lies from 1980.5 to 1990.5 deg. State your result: 1989 deg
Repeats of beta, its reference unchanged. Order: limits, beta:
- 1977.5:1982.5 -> 1979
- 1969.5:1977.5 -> 1976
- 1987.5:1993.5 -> 1992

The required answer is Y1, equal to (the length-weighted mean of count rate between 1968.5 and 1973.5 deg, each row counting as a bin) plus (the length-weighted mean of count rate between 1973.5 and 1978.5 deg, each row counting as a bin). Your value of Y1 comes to 4.7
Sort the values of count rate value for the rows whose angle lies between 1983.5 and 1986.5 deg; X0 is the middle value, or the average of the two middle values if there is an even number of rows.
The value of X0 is 3.9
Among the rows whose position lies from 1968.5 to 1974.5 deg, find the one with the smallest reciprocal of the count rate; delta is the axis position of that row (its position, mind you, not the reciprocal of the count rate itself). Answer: 1973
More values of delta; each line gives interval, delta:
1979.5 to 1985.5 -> 1983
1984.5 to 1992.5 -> 1987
